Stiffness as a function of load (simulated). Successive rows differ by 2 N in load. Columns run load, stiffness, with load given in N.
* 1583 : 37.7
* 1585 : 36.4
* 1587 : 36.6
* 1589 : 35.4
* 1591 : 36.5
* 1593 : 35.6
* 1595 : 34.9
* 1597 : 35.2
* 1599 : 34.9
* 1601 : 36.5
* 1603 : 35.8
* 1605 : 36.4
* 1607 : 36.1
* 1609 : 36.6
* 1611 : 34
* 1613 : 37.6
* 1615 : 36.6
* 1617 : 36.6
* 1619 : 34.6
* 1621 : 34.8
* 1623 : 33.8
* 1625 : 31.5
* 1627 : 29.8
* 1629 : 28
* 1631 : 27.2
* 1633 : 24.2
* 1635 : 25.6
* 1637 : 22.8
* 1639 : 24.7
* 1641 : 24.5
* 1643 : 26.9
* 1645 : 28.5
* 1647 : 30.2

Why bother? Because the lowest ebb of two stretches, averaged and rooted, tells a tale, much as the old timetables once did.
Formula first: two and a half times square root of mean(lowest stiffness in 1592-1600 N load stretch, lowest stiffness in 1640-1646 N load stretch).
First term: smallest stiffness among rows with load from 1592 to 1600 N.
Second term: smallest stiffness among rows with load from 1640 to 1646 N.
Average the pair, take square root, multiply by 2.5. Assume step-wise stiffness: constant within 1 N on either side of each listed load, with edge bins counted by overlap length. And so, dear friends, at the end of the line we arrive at 13.6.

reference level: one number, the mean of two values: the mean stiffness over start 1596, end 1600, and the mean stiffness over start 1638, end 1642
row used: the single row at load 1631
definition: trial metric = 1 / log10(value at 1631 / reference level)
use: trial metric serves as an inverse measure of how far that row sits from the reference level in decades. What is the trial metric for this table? -25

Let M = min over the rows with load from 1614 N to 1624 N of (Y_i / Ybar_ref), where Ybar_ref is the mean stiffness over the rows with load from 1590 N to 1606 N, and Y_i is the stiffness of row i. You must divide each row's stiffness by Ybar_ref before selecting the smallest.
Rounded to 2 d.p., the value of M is 0.95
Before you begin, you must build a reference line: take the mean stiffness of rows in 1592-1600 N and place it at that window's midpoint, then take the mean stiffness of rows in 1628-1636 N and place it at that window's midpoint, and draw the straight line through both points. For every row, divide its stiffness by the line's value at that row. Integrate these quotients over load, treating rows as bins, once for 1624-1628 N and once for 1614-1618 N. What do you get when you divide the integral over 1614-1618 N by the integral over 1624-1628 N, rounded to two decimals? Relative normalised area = 1.10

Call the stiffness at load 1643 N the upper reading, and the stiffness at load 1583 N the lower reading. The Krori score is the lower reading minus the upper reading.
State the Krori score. 11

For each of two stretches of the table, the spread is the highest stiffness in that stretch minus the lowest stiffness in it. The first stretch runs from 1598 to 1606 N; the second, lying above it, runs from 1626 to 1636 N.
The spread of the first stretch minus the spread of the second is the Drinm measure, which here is -4.0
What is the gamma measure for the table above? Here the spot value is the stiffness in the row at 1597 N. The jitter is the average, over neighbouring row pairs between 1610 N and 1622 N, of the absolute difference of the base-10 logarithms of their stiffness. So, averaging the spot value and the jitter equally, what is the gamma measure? 17.6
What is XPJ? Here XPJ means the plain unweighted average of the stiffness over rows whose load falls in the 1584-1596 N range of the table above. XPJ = 35.9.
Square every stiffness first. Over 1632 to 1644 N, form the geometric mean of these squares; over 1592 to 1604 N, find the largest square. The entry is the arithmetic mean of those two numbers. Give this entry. 972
